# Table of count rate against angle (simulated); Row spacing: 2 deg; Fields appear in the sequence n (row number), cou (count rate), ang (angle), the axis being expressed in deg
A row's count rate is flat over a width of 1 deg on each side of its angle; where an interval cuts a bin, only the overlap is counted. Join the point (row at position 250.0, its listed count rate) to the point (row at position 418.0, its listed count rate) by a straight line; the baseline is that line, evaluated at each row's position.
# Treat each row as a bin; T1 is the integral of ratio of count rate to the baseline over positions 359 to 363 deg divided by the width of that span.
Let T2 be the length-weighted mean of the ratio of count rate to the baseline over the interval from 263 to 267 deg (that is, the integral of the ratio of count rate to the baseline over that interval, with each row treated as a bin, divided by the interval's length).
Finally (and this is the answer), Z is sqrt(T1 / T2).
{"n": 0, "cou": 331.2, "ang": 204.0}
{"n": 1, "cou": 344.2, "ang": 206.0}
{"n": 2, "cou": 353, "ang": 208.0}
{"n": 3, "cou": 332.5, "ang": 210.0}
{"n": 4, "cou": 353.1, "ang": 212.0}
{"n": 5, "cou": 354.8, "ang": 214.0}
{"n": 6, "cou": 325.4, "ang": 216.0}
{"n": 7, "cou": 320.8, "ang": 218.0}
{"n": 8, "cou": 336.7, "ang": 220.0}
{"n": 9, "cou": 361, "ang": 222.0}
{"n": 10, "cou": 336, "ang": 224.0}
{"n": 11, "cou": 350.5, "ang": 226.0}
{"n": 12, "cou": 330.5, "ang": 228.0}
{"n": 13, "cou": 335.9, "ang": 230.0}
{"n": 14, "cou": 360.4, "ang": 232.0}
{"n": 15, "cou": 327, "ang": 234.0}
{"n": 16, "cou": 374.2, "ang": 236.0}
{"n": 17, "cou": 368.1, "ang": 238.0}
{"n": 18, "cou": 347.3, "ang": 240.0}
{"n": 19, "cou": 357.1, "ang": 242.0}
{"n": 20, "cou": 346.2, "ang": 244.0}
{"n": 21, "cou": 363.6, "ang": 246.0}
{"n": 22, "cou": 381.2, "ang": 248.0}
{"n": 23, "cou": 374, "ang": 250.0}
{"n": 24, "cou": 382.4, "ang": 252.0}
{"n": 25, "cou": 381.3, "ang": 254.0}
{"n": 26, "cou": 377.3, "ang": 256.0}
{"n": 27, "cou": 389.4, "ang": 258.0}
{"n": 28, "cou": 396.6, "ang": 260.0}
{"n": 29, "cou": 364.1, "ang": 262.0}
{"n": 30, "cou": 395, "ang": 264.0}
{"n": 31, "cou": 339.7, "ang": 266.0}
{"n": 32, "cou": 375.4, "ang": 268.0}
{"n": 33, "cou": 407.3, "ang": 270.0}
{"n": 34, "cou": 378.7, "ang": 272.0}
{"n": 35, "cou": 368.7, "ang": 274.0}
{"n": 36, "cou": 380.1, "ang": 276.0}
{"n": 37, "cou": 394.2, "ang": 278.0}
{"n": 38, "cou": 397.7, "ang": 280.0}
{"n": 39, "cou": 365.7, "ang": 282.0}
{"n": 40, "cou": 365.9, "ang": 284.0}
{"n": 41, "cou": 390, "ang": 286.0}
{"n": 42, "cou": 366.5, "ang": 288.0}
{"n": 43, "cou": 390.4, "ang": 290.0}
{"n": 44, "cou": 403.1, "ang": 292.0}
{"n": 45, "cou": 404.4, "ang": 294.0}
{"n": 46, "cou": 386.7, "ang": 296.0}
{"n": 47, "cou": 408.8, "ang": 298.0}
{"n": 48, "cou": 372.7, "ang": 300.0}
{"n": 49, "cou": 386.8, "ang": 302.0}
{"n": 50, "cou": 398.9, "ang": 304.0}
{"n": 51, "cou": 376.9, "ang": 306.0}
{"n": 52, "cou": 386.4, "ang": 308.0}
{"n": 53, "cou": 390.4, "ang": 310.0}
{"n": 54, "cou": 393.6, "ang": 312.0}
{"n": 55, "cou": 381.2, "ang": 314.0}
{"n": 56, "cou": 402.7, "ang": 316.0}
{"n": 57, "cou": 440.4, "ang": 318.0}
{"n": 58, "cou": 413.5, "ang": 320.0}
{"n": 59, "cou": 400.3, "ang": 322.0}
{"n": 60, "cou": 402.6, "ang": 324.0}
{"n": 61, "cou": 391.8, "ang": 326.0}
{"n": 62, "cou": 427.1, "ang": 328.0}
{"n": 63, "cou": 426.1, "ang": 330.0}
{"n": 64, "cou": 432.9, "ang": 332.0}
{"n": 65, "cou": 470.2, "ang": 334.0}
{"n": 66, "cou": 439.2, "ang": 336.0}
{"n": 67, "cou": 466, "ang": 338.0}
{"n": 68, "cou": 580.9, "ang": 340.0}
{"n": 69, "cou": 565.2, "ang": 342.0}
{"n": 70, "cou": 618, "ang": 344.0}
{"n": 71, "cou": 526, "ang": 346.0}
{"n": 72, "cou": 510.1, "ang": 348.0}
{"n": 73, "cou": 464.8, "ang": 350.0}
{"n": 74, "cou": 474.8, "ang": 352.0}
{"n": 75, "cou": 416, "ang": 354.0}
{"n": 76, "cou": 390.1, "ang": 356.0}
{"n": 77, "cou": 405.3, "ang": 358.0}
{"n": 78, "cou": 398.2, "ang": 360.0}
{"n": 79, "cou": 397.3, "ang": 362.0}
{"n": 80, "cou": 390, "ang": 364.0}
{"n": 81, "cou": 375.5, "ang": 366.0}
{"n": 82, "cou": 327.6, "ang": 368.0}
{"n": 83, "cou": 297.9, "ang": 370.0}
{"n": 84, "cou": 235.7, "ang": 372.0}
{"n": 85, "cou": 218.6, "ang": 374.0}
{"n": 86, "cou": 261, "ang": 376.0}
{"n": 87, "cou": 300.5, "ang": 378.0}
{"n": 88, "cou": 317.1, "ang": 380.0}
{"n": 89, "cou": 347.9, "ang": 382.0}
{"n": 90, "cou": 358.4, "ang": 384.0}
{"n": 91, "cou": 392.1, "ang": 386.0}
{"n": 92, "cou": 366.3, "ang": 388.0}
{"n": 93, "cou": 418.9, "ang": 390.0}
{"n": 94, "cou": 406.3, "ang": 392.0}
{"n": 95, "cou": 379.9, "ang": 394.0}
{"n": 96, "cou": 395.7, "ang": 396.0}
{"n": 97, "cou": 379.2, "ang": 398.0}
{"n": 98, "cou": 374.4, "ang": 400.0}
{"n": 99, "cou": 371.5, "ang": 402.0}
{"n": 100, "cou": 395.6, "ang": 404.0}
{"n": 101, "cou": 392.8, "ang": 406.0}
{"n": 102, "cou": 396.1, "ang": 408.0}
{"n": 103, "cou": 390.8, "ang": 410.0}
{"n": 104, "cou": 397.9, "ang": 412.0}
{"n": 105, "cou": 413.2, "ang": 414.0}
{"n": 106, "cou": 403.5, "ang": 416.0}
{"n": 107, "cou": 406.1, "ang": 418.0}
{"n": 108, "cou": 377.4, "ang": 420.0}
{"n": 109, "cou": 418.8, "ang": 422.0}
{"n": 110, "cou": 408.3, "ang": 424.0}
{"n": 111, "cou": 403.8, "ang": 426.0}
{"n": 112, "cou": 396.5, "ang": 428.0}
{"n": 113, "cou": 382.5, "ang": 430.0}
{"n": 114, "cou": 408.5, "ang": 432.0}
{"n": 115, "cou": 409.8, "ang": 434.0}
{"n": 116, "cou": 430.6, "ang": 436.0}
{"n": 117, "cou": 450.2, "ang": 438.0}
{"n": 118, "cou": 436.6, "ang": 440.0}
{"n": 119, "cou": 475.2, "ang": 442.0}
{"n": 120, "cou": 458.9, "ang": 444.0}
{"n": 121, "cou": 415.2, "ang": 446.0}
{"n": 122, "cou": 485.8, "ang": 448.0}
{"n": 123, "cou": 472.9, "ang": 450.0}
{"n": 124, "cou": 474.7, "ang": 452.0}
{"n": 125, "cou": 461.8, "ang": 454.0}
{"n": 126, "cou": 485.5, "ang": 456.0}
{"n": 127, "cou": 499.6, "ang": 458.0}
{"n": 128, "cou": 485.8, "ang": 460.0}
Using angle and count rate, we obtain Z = 1.02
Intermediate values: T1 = 1.01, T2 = 0.97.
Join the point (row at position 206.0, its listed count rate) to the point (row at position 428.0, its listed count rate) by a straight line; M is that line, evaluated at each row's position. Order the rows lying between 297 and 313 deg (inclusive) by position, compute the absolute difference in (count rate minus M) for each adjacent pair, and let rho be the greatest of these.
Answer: 37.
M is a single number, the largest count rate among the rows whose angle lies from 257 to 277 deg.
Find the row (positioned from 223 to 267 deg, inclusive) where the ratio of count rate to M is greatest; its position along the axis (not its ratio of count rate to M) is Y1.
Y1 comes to 260.0 deg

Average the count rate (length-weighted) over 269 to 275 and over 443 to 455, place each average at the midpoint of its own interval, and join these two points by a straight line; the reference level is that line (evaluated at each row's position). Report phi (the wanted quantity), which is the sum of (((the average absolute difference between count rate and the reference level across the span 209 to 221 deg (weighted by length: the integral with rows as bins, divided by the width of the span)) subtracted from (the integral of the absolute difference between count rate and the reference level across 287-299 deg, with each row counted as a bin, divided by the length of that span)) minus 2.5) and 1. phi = -13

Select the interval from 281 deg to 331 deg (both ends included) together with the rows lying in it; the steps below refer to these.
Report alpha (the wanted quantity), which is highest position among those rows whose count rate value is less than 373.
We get 300.0 deg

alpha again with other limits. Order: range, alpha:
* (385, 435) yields 402.0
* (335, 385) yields 384.0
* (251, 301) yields 300.0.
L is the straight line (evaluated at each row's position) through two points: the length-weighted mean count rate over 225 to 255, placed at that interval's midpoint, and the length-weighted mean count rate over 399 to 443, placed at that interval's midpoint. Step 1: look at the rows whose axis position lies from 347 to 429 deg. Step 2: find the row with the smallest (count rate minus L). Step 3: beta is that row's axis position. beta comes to 374.0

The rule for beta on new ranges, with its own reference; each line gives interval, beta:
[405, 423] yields 420.0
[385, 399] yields 388.0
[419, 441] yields 420.0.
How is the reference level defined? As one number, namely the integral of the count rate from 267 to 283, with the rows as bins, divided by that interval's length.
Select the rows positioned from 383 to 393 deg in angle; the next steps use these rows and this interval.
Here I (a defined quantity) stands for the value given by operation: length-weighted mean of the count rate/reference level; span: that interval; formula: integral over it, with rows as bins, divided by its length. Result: 1.01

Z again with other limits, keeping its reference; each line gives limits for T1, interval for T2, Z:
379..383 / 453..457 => 0.85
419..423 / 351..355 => 0.93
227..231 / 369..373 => 1.16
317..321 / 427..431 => 1.08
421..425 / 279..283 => 1.01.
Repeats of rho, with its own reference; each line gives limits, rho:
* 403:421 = 29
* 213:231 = 30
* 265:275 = 35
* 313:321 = 37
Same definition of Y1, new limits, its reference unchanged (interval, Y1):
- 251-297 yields 270.0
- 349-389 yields 352.0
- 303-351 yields 344.0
